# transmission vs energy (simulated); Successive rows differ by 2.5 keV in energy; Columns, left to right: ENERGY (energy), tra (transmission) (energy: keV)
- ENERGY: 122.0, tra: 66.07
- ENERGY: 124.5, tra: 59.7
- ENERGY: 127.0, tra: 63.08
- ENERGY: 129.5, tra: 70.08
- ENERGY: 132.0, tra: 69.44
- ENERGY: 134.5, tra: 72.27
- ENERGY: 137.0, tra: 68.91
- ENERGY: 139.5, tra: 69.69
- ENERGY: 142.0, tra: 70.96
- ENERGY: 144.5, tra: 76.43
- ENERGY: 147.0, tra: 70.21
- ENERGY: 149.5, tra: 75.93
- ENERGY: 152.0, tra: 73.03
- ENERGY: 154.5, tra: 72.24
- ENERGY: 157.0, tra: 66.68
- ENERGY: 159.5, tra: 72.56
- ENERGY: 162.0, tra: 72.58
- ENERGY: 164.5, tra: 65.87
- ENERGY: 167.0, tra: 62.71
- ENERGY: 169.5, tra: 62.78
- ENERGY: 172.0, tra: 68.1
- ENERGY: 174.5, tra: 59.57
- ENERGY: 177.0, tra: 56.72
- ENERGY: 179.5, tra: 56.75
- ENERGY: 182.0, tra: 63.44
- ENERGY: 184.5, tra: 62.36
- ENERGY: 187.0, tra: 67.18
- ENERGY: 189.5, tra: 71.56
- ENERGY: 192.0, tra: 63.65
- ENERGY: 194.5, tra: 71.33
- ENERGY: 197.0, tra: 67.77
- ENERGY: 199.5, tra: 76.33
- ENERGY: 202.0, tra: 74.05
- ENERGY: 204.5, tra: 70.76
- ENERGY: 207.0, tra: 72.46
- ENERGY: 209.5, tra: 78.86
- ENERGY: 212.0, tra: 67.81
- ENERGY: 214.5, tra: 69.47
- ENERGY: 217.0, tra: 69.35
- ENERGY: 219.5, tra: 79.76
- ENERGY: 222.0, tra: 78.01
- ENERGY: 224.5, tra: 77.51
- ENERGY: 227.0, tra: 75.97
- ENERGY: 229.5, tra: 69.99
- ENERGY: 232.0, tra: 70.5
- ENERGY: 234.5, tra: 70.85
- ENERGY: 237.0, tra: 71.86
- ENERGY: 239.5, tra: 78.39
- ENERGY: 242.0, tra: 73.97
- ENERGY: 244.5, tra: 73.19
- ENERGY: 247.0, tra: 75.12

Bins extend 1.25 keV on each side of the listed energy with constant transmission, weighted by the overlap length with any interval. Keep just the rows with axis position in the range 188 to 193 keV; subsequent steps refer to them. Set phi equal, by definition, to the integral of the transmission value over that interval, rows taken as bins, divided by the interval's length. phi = 68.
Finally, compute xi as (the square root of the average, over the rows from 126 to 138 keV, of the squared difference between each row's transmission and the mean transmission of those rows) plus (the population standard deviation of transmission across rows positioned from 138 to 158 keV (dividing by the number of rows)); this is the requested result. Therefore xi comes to 6.1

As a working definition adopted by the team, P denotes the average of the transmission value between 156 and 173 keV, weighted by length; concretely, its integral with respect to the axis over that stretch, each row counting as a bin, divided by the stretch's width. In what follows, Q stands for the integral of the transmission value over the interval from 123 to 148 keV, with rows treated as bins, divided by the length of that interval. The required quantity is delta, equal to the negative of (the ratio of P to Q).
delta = -0.98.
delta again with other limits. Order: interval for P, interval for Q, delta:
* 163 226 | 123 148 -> -0.99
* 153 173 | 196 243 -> -0.93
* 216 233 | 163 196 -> -1.16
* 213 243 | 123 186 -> -1.10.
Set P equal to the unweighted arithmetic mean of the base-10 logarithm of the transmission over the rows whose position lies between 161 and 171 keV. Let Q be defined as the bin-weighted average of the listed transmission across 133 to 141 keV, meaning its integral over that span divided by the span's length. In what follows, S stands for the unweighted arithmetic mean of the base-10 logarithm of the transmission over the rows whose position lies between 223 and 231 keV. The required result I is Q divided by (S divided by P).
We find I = 68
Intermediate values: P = 1.82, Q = 70.3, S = 1.87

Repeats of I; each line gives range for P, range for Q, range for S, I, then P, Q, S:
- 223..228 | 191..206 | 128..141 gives 72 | 1.88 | 70.8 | 1.85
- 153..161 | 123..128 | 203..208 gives 61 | 1.85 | 61.5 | 1.85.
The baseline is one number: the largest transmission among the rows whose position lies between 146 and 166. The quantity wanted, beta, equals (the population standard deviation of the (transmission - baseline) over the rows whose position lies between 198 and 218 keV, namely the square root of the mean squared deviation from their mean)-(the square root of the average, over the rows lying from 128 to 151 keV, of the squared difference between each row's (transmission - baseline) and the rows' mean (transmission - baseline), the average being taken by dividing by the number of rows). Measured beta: 0.9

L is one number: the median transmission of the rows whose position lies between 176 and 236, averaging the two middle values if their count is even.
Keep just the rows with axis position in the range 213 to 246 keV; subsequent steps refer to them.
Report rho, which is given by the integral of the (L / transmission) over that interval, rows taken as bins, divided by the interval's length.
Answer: 0.96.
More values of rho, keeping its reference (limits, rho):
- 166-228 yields 1.03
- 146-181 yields 1.07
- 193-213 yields 0.98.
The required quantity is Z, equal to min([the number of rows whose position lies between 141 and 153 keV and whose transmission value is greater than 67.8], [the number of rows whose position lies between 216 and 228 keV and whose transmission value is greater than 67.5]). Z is 5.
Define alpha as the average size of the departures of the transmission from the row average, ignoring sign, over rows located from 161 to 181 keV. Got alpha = 4.29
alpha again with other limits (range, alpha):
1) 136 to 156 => 2.23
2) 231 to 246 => 2.06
